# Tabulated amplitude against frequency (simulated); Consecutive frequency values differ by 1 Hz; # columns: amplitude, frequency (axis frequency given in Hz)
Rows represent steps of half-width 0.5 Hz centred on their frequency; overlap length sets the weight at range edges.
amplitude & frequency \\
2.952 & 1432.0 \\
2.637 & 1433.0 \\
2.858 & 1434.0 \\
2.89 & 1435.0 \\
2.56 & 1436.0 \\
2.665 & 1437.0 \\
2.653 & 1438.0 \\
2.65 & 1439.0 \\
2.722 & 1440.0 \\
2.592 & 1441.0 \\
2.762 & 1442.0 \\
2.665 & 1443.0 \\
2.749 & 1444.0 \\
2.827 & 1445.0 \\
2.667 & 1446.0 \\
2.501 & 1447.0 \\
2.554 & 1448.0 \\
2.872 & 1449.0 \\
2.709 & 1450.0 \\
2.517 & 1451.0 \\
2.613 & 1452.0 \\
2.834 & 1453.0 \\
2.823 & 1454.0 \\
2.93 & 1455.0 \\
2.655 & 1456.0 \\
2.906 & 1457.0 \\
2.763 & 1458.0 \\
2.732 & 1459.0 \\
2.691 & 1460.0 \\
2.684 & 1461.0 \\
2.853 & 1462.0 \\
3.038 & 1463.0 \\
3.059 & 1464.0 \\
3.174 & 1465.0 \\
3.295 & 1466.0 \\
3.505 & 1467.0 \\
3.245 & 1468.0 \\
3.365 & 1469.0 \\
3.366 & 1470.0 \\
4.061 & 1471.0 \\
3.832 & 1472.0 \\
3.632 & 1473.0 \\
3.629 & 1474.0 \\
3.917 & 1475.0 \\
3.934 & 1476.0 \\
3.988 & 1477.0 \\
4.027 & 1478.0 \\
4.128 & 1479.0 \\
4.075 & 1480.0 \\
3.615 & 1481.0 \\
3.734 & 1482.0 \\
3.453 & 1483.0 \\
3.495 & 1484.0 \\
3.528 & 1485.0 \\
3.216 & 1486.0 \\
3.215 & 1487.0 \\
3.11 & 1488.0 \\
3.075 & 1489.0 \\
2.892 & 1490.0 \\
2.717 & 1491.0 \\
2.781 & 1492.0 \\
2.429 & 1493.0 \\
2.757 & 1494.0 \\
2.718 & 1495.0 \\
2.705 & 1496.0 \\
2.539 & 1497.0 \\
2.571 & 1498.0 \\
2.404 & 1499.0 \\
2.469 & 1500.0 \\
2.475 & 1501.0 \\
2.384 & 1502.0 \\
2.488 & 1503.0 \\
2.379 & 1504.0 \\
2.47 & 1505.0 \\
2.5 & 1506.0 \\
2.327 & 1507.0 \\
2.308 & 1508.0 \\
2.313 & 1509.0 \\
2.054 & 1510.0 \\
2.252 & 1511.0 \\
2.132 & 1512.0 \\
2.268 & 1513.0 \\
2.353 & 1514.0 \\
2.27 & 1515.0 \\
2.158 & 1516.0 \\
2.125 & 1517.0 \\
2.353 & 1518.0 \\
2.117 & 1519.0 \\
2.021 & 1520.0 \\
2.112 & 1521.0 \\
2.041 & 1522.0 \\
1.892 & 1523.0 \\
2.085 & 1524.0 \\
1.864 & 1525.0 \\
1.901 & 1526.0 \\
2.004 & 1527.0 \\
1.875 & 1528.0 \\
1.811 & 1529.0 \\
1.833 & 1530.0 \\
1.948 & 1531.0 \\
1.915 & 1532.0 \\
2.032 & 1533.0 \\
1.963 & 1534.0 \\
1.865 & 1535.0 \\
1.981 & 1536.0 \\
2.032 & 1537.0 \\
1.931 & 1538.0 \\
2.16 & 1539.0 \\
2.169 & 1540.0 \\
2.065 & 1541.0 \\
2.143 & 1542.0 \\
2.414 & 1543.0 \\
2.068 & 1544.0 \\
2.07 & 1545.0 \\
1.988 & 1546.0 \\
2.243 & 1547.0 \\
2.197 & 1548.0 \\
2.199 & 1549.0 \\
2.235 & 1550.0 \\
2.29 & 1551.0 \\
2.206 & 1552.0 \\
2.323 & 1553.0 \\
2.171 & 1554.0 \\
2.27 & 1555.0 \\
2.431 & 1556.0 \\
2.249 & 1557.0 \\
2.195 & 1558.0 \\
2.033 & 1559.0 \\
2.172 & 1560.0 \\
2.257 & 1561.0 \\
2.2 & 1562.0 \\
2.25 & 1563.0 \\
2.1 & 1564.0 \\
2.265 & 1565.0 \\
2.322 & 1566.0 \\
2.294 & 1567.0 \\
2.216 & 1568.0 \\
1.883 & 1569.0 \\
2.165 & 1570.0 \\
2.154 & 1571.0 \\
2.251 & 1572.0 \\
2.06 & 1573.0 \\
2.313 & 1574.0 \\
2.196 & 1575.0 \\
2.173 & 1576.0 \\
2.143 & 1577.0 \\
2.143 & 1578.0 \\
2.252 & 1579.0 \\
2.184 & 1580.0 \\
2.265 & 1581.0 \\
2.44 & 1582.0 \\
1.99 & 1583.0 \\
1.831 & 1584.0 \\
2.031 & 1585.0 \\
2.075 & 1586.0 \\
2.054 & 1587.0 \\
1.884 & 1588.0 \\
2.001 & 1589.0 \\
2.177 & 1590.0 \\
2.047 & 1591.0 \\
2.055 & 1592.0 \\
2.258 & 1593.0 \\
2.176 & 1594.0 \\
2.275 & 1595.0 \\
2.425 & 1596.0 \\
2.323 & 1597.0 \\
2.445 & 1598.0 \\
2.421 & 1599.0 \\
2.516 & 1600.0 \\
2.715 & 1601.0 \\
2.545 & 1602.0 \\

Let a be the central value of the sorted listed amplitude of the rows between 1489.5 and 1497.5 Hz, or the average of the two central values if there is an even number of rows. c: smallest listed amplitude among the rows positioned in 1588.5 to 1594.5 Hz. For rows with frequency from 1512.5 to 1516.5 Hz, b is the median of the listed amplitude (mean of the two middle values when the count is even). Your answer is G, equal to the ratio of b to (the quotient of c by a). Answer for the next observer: 3.1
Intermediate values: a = 2.72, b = 2.27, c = 2.001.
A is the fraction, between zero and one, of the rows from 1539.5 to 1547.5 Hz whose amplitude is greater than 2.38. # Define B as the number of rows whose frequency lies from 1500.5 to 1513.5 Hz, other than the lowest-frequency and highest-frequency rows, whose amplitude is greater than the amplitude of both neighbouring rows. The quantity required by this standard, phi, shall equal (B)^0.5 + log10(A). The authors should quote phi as 1.1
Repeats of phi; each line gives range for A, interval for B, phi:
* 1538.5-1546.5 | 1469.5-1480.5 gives 0.5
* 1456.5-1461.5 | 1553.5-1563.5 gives 1.4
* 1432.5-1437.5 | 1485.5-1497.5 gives 1.4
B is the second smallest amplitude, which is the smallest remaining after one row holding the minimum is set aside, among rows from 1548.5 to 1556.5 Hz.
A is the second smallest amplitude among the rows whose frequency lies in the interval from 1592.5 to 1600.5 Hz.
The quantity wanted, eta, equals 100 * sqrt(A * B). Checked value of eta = 223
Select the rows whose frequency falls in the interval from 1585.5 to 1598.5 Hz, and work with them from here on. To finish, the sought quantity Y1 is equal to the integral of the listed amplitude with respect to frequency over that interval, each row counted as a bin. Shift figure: 28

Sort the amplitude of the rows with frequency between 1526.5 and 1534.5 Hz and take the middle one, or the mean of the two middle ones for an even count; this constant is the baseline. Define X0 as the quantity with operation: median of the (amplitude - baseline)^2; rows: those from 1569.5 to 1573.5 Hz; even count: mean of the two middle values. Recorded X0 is 0.05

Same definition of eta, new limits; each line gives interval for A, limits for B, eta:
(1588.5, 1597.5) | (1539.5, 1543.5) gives 209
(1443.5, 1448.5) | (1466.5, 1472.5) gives 293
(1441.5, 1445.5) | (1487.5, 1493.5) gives 273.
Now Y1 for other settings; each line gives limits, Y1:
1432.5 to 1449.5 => 46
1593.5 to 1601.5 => 19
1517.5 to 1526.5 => 18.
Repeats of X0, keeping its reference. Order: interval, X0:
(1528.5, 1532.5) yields 0.00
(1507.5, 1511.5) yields 0.12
